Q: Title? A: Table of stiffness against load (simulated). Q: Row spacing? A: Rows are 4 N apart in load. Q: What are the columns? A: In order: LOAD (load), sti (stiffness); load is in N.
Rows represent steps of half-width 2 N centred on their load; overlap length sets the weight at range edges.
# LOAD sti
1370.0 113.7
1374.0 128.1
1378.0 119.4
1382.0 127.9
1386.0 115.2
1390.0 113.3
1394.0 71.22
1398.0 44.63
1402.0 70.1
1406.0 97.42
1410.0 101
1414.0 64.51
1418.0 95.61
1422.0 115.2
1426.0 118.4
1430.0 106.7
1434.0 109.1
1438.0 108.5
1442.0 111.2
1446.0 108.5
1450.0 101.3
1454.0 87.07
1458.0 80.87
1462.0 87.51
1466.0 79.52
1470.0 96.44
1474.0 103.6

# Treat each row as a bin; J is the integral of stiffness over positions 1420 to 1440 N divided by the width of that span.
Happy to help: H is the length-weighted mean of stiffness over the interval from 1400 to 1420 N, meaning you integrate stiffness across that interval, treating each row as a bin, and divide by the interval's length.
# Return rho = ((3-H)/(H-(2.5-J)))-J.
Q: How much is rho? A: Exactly -112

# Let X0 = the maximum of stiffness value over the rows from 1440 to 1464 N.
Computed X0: 111.2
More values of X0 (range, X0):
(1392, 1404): 71.22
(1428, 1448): 111.2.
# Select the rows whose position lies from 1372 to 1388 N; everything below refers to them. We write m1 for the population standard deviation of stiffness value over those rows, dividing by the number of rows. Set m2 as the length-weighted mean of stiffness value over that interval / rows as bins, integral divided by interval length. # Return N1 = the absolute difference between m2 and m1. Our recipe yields 117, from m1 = 5.6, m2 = 123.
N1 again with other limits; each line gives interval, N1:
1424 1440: 106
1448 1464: 82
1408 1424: 76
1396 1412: 55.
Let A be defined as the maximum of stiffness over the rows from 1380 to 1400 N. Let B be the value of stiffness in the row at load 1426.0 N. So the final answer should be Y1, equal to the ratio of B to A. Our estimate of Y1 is 0.93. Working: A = 127.9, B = 118.4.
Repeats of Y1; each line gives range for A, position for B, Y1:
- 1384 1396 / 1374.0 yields 1.11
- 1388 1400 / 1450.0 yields 0.89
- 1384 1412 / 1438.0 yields 0.94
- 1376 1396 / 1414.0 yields 0.50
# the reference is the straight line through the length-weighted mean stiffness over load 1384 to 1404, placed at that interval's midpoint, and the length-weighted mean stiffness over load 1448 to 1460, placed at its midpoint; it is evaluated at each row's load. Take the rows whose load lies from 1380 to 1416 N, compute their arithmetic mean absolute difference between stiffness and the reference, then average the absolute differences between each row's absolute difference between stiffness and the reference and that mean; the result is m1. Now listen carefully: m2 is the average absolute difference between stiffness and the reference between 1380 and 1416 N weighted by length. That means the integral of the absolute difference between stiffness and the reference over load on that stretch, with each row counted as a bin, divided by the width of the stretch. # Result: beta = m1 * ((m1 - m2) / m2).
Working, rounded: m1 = 11.0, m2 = 25.0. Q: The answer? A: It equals -6.1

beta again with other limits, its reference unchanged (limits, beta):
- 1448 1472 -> -1.8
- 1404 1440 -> -3.7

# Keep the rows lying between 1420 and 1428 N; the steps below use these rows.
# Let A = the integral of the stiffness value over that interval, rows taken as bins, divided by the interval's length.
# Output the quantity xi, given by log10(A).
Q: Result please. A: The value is 2.07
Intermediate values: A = 117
